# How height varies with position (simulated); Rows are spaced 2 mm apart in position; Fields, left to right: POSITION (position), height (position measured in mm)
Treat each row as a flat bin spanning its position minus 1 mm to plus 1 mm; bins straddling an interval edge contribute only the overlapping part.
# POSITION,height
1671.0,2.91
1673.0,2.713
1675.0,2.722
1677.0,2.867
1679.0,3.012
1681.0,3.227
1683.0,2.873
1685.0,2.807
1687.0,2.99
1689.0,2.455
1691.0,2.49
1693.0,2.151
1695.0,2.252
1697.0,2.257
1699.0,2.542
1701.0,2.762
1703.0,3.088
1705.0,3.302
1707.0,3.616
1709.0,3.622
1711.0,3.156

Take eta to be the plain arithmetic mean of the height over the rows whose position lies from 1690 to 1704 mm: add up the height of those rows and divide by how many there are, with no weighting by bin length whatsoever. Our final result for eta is 2.5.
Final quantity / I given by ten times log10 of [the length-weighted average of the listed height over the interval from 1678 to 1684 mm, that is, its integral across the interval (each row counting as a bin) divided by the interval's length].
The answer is 4.82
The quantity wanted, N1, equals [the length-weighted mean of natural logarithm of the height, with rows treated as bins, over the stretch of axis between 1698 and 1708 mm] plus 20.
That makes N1 21.1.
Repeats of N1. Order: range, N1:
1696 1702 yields 20.9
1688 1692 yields 20.9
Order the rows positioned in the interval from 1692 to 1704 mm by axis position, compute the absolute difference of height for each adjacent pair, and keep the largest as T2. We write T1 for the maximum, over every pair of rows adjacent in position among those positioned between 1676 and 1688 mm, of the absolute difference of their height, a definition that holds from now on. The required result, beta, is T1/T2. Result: 1.09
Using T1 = 0.354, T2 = 0.326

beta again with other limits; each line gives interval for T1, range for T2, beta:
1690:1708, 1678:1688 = 0.96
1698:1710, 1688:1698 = 0.96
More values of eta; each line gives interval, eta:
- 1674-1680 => 2.9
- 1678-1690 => 2.9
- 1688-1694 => 2.4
